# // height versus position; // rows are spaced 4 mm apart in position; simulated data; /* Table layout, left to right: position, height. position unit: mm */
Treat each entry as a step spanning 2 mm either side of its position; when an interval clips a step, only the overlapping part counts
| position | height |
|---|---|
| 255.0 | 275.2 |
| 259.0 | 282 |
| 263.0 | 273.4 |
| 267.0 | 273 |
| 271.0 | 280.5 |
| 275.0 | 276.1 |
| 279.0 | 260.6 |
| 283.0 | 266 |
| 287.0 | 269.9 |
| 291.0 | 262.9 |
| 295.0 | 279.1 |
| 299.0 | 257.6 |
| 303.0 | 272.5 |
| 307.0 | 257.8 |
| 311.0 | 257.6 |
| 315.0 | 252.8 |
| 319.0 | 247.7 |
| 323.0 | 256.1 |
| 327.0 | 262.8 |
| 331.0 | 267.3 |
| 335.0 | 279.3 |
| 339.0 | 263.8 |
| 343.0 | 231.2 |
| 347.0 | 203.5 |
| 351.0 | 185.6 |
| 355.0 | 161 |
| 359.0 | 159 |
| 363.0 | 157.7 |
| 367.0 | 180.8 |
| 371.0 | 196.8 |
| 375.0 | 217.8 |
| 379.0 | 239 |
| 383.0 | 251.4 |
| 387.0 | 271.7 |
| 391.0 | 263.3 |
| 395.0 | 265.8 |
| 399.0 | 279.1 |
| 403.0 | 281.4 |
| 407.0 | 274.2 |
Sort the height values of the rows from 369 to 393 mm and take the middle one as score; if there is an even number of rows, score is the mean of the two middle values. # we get 245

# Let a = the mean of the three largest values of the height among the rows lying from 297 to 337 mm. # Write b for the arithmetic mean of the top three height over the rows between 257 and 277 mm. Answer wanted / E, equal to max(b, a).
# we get 280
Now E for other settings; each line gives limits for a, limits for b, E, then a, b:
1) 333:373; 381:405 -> 277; 258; 277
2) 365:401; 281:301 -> 272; 272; 272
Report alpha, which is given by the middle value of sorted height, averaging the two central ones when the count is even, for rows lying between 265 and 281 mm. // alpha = 275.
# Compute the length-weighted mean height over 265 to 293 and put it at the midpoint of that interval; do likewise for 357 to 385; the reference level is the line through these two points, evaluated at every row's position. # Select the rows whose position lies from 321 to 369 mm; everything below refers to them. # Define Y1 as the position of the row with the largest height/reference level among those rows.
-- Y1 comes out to 335.0 mm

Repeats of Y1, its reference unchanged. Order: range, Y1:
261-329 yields 327.0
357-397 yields 395.0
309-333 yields 331.0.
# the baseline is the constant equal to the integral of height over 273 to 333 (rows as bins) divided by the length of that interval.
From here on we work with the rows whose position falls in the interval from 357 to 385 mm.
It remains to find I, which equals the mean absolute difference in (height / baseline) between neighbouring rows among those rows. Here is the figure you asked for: 0.060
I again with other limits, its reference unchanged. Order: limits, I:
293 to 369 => 0.050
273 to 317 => 0.040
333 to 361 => 0.076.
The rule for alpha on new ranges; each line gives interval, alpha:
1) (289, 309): 263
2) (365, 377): 197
